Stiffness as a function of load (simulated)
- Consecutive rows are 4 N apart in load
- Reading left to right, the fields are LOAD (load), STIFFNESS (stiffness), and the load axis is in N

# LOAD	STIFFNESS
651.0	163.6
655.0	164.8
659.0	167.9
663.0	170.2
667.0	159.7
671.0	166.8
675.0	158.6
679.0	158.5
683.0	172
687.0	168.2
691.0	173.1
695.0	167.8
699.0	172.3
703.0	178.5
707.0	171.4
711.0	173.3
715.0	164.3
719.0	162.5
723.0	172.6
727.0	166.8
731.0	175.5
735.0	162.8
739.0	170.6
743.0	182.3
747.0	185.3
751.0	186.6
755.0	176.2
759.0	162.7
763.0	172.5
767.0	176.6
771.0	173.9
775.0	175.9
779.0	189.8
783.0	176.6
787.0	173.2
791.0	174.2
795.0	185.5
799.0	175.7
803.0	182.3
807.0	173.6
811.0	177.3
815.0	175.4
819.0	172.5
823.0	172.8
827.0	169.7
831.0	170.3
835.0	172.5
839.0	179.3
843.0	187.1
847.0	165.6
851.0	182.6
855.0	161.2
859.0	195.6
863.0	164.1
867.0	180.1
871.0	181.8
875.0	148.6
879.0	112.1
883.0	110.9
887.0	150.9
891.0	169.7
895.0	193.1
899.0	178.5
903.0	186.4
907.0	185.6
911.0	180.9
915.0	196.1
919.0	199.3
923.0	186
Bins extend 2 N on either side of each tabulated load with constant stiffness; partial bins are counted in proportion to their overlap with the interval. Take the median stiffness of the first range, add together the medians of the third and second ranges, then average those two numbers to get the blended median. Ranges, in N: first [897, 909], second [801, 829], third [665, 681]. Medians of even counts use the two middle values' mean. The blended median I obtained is 259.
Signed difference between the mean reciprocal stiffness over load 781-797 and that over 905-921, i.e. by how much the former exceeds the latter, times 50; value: 0.019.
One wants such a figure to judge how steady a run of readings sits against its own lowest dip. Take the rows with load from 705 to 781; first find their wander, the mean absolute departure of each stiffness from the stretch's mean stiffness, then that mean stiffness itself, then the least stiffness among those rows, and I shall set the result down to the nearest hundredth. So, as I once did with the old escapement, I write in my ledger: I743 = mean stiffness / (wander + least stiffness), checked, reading 1.03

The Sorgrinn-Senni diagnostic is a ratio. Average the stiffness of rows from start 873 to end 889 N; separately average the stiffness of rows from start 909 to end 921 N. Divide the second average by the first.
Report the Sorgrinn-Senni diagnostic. 1.47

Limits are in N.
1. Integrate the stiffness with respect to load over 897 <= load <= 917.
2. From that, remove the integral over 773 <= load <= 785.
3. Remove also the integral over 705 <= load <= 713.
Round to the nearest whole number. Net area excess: 162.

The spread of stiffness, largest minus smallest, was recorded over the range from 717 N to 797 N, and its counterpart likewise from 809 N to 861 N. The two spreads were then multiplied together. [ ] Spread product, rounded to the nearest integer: 939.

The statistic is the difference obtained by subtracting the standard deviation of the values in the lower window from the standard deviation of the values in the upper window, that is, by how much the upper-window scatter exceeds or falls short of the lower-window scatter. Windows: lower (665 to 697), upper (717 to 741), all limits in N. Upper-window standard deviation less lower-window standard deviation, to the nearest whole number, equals -1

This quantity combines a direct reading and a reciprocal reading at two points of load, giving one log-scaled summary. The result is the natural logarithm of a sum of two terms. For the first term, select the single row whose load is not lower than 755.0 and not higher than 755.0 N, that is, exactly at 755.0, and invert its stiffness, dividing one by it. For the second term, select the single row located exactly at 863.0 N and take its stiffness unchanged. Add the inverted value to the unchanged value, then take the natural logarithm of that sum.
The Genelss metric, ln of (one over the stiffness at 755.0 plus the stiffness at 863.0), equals 5.10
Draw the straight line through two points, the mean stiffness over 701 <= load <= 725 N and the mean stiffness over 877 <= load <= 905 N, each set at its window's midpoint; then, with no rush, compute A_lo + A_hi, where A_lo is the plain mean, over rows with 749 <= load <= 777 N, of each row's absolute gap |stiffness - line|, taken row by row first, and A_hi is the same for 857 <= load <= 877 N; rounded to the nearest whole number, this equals 28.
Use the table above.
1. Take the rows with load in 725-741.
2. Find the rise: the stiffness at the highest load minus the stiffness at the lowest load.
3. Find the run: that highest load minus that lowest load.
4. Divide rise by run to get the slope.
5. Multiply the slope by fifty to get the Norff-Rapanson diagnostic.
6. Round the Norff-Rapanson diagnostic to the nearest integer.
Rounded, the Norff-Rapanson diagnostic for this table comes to 16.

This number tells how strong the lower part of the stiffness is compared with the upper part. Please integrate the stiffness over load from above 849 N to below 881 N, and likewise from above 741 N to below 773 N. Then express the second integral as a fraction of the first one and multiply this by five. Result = 5.3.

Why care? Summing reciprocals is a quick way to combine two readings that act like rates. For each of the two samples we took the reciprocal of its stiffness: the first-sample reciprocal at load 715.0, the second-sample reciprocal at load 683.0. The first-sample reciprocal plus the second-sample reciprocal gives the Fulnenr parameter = 0.0119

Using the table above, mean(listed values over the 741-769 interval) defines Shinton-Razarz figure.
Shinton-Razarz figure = 177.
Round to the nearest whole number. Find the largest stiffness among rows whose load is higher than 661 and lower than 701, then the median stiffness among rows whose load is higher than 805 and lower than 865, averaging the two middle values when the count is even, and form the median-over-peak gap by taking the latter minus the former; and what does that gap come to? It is 0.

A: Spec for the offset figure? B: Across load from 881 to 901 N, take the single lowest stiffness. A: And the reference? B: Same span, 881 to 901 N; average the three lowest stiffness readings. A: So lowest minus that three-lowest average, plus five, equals -28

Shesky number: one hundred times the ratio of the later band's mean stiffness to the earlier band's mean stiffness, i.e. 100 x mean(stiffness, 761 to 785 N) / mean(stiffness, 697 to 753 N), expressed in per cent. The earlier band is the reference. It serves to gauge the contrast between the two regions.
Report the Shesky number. 103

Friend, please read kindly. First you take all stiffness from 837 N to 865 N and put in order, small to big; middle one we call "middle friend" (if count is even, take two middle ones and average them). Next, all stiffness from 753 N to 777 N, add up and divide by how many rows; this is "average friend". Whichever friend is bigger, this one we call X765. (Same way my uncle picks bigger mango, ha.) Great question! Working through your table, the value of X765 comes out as 179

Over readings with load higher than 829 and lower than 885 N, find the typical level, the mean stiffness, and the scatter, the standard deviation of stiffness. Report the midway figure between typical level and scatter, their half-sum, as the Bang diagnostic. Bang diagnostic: 95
